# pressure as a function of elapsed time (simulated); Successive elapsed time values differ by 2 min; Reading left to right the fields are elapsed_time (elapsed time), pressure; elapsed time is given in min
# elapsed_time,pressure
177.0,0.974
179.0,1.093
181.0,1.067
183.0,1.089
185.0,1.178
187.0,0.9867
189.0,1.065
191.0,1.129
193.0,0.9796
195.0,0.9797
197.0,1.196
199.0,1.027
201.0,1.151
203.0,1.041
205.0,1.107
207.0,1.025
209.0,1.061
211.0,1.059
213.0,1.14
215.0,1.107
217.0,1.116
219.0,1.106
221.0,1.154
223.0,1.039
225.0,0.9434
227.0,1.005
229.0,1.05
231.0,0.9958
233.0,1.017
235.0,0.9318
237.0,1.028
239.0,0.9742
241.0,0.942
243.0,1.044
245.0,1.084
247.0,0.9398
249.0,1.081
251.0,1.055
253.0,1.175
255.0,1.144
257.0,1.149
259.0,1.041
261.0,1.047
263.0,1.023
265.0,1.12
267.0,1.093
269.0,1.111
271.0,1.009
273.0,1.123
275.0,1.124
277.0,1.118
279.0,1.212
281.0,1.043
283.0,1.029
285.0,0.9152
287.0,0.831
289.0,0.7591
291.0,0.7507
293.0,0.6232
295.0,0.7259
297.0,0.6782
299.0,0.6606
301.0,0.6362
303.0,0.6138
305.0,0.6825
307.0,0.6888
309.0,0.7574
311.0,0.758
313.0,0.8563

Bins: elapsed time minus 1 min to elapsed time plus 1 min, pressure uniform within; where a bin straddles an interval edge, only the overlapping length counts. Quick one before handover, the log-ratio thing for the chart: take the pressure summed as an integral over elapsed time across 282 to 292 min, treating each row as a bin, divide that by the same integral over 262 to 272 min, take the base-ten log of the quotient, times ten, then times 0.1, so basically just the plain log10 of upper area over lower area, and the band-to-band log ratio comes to -0.10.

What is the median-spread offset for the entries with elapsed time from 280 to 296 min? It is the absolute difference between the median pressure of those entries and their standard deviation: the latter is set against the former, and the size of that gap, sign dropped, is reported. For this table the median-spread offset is 0.65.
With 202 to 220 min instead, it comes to 1.07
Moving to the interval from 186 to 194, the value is 0.96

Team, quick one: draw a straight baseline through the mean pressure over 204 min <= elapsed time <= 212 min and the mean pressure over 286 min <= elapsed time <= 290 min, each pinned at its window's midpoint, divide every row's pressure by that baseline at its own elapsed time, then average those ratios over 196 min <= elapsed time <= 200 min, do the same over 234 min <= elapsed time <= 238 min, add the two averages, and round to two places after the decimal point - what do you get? 2.02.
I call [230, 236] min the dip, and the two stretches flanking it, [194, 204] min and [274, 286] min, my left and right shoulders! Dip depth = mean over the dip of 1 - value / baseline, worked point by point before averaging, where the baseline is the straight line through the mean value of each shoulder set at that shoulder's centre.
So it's 0.09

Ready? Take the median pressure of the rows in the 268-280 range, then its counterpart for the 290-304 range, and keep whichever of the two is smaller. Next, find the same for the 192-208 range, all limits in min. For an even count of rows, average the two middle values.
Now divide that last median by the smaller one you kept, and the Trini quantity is 1.6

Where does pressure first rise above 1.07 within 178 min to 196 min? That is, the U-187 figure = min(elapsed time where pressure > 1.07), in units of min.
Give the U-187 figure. 179.0 min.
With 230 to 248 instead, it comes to 245.0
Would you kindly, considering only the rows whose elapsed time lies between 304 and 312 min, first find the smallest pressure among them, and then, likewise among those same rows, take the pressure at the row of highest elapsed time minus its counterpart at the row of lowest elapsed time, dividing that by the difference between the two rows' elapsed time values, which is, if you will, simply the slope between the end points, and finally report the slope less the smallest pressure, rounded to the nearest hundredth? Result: -0.67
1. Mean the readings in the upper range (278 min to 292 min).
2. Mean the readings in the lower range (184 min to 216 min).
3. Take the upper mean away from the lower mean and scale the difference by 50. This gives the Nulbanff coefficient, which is 7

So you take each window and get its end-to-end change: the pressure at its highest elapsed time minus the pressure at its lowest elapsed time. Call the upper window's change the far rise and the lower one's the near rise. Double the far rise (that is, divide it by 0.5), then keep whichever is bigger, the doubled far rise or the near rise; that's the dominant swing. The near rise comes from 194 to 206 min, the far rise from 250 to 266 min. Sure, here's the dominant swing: 0.13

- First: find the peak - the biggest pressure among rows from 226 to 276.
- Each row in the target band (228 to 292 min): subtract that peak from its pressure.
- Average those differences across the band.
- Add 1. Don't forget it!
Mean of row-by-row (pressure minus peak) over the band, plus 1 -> 0.85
